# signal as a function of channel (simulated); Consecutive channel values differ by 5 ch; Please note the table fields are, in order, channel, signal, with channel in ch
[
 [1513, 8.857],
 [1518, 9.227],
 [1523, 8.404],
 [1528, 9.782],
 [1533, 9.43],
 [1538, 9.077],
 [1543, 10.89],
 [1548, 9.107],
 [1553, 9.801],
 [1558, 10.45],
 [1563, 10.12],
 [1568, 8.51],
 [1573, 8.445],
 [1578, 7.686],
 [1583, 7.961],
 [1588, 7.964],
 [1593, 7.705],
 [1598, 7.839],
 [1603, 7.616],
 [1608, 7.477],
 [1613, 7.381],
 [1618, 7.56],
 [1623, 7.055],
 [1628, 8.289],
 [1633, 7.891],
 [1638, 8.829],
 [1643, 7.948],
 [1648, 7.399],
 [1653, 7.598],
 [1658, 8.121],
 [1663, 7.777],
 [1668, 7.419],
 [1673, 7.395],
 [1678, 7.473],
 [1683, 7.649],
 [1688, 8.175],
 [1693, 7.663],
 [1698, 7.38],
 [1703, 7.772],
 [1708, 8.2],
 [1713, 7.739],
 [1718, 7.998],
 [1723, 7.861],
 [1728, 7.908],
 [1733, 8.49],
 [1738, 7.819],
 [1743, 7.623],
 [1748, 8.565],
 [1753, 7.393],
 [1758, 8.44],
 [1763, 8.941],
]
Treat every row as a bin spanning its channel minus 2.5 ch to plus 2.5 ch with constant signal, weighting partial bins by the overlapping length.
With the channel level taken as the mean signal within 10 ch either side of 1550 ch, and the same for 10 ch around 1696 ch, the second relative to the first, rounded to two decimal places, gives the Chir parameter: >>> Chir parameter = 0.77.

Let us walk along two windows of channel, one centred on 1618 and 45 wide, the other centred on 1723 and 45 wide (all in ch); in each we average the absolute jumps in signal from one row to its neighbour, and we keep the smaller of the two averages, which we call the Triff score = 0.348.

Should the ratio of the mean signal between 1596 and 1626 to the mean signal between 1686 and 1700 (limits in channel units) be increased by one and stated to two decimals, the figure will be 1.97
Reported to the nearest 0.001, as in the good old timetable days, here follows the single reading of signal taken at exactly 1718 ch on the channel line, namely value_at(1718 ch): 7.998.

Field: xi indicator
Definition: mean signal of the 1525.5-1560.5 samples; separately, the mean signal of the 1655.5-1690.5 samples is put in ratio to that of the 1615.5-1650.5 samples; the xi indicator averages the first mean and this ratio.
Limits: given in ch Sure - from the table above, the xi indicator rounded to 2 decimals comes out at 5.39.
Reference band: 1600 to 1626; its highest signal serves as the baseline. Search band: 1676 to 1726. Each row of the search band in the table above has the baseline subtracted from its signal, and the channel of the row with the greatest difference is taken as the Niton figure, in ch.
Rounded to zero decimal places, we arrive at 1708 ch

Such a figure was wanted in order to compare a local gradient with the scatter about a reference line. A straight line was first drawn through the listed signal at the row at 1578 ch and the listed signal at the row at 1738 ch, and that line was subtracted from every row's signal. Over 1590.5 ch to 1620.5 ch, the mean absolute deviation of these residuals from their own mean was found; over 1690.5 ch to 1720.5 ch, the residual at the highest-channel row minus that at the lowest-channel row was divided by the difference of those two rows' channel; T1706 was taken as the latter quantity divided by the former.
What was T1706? 0.10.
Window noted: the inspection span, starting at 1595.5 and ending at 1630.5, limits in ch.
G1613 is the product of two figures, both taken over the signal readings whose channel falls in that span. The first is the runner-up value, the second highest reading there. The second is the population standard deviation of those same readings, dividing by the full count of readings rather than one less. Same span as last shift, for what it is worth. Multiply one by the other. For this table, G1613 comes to 2.8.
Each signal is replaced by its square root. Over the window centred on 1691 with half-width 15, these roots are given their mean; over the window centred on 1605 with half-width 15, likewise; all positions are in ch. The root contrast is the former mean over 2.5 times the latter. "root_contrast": 0.402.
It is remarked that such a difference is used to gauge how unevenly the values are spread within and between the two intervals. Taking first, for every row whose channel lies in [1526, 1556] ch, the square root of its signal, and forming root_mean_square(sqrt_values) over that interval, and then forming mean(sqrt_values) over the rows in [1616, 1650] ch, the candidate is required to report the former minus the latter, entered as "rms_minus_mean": 0.31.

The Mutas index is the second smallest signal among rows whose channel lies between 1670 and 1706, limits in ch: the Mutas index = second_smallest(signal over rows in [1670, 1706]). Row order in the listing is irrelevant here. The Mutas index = 7.395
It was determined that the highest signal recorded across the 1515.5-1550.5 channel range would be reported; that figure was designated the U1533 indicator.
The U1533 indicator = 10.89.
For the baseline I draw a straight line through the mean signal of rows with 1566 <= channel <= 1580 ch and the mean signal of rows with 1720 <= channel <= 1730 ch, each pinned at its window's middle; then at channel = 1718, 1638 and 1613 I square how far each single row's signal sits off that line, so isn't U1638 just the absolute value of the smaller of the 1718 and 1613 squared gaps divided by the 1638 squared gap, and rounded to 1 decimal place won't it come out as 0.0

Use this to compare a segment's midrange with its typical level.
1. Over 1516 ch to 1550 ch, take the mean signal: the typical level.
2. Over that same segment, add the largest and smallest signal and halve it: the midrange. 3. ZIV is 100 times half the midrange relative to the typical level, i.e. 51.2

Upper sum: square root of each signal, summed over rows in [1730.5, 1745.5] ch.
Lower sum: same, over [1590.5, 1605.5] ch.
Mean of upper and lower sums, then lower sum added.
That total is 16.7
